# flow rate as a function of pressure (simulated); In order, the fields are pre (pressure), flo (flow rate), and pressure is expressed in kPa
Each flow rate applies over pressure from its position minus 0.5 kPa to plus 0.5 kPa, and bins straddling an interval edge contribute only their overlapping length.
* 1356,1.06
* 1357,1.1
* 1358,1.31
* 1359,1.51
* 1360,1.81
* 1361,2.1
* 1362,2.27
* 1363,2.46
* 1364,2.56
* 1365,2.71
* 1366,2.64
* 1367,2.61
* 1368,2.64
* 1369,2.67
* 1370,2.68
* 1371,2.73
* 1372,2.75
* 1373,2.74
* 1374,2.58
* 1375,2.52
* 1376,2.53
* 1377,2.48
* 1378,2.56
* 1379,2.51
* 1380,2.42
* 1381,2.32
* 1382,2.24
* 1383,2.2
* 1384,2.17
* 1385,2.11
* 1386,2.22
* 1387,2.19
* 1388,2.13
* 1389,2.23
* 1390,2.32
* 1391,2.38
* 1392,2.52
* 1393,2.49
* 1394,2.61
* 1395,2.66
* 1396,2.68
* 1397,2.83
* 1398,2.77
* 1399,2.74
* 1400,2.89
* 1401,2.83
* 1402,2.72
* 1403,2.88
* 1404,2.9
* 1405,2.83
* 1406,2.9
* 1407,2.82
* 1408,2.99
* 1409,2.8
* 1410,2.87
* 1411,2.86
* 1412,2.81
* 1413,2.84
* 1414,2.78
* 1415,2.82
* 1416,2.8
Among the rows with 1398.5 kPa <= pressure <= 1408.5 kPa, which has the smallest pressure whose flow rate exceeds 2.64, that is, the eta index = 1399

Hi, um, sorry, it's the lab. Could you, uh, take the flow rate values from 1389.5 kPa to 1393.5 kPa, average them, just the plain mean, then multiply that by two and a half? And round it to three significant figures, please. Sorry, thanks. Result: 6.07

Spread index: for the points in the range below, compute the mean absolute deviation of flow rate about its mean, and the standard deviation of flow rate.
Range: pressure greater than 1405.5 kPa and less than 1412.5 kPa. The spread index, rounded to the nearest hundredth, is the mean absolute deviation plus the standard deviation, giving 0.11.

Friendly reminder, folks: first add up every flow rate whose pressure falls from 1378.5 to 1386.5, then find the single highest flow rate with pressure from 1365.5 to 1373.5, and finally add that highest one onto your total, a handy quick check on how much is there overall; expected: 20.9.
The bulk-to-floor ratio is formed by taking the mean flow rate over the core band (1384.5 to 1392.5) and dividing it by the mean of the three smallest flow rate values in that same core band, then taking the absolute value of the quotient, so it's 1.06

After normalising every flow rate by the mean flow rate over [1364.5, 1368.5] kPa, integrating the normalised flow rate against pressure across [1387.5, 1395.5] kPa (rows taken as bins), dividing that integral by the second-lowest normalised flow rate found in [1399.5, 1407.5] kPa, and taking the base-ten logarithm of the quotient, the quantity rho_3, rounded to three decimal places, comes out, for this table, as 0.836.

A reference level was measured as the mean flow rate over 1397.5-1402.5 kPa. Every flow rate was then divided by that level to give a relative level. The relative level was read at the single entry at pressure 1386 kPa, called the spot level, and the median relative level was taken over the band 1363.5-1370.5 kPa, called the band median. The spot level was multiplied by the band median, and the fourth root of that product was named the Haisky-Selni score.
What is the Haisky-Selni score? 0.932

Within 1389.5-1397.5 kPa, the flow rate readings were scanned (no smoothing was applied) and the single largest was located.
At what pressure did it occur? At 1397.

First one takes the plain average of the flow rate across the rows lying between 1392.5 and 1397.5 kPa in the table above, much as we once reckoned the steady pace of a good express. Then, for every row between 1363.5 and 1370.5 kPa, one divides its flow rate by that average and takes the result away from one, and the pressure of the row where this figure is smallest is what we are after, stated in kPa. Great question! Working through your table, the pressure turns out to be 1365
